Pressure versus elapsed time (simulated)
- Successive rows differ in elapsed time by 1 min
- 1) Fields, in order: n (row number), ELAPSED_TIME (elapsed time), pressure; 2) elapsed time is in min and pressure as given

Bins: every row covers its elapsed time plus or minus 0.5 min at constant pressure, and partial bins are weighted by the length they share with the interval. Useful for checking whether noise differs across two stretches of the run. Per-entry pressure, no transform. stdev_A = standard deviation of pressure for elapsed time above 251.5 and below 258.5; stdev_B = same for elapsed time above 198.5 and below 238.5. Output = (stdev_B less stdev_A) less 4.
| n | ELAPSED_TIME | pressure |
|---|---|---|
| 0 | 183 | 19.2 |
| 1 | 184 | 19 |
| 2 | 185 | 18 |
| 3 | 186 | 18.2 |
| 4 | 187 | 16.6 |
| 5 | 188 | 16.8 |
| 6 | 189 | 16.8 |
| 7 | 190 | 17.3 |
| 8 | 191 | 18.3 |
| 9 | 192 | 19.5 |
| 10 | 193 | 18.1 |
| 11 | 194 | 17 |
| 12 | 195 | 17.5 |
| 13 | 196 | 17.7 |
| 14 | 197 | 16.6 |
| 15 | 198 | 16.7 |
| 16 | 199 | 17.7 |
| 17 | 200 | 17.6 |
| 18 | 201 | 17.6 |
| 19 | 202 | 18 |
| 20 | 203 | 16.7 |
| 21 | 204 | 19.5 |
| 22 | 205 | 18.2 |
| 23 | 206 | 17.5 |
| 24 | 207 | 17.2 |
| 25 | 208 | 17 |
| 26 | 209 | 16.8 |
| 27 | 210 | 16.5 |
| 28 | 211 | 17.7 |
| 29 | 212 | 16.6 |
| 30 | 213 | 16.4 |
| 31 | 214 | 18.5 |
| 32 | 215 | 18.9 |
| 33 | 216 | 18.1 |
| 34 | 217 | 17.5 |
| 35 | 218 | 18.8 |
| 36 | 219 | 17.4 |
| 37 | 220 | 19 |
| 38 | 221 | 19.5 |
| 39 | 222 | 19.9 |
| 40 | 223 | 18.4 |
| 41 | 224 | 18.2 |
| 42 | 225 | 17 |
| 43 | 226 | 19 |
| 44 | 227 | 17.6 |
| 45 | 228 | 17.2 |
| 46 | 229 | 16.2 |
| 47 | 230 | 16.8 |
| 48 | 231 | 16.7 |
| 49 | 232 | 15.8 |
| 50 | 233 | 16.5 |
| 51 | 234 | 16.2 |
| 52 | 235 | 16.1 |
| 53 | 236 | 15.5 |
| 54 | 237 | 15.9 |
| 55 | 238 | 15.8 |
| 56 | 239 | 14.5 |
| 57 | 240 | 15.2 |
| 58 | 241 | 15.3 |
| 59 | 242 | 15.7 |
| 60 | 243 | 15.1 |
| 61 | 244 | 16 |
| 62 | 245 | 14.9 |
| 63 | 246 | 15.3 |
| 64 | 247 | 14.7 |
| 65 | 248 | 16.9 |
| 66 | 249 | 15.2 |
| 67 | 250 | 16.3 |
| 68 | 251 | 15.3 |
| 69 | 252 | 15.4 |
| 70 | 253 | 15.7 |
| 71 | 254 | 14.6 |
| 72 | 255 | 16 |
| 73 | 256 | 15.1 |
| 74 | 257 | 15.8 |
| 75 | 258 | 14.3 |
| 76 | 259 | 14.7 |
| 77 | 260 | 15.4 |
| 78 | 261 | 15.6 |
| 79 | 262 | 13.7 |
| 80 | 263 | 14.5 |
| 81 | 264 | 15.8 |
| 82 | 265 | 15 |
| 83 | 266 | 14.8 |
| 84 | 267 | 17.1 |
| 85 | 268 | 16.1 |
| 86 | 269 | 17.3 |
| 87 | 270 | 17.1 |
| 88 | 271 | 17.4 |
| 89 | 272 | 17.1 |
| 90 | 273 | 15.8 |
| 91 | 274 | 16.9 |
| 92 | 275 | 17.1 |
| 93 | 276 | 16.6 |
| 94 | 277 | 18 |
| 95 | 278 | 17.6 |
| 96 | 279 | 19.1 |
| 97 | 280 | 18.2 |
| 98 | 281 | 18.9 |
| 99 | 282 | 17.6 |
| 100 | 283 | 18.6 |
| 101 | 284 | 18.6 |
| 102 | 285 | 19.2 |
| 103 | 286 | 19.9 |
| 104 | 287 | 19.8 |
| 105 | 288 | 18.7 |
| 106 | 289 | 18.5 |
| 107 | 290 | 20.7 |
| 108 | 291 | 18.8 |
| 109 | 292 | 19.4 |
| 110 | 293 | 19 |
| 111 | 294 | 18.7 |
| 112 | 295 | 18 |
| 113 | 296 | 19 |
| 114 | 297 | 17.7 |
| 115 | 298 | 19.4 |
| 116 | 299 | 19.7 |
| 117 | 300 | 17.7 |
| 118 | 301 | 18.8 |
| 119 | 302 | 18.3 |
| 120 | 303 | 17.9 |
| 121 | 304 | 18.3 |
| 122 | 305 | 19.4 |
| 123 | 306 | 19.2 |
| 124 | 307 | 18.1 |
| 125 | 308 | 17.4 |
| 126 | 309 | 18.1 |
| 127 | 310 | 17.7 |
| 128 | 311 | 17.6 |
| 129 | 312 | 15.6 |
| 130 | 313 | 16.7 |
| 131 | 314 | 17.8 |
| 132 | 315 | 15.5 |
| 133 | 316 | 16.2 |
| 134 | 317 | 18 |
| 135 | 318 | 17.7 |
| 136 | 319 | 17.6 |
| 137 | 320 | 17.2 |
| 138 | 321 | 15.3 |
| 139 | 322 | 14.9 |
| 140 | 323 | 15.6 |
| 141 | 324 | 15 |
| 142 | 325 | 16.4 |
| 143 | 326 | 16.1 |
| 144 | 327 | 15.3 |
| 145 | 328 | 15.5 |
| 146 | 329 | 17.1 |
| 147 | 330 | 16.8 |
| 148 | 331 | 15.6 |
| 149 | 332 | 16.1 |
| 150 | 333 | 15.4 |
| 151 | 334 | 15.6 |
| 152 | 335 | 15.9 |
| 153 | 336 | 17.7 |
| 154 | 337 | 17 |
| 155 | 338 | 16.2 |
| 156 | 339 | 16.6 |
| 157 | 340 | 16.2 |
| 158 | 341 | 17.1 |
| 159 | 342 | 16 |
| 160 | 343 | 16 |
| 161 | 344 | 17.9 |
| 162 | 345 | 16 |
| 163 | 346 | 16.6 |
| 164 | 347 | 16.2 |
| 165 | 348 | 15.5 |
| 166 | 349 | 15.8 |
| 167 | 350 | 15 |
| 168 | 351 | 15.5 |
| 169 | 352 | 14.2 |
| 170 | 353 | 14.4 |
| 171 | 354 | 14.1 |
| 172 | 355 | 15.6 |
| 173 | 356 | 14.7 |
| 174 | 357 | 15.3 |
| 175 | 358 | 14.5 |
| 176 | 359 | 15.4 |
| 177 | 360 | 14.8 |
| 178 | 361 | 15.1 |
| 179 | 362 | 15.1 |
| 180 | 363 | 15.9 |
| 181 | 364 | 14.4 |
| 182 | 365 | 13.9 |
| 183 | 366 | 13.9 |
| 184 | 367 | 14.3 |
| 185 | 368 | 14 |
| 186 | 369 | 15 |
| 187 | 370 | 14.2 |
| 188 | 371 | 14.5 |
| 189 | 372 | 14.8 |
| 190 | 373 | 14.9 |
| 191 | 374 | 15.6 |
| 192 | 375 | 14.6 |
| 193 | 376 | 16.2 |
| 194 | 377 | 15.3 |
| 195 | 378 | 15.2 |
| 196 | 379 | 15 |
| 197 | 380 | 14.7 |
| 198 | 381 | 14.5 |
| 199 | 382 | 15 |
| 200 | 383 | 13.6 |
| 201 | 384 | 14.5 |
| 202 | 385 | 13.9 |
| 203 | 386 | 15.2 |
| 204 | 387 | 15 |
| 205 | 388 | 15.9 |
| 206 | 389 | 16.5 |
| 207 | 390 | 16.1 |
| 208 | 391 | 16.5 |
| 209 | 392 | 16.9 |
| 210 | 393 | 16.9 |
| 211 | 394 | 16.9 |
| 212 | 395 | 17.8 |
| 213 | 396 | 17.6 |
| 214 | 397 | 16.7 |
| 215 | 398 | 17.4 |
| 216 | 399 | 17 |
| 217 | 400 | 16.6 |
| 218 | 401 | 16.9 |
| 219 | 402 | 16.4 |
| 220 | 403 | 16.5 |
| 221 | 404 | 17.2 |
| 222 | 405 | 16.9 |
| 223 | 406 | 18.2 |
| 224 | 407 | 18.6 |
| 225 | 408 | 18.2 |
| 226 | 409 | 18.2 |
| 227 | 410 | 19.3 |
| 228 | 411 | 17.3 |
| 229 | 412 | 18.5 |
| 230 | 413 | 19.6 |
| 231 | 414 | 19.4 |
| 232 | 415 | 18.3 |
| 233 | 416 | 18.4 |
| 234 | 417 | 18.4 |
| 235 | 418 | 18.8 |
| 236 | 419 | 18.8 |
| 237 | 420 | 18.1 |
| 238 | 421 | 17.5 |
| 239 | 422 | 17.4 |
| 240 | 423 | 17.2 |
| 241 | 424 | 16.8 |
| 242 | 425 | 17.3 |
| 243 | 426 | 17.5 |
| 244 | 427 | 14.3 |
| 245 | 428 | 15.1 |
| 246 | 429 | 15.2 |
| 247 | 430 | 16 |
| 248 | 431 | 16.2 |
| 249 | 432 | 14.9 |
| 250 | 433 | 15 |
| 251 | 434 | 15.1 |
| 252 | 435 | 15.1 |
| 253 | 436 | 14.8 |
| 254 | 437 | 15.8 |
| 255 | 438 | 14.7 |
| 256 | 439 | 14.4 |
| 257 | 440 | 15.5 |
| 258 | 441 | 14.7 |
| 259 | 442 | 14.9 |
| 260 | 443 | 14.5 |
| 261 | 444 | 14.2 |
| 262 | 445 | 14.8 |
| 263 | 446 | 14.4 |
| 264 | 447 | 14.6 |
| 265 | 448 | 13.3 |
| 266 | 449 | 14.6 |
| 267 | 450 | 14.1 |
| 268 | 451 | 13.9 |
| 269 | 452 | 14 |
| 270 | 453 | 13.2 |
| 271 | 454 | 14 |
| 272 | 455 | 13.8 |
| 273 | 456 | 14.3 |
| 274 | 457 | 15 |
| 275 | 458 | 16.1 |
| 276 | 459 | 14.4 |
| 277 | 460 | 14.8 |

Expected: -3.5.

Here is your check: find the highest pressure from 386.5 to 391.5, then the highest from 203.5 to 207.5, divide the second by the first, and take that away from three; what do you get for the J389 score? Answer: 1.82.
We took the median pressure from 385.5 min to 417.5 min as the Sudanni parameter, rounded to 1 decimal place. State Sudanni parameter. 17.1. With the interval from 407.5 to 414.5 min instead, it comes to 18.5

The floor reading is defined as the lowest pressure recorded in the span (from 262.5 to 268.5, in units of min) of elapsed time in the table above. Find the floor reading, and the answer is 14.5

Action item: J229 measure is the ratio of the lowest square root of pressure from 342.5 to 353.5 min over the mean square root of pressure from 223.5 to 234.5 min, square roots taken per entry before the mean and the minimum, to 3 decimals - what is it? 0.914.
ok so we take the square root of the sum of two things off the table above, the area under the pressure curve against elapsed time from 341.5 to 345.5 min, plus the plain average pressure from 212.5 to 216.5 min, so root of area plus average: 9.2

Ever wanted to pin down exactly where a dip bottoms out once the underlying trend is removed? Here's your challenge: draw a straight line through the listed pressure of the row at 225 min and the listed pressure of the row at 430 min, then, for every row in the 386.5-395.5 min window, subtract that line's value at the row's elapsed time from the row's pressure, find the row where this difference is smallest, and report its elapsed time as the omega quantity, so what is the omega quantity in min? 387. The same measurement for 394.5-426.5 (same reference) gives 402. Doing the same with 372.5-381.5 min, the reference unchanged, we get 381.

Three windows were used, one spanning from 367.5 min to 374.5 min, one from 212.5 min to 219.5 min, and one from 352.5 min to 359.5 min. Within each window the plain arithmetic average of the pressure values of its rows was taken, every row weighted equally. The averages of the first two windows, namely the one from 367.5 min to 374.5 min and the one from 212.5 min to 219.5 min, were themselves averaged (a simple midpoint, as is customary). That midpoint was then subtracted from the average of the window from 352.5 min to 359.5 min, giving -1.5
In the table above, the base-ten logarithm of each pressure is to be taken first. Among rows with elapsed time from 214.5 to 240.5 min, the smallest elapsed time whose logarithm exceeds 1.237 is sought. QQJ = 215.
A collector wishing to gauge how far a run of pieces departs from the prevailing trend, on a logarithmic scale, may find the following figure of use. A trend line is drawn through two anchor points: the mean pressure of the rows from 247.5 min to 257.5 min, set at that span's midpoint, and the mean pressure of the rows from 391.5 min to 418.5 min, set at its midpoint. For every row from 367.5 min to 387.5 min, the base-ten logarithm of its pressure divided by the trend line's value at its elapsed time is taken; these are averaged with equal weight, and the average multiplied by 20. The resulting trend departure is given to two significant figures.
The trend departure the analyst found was -1.4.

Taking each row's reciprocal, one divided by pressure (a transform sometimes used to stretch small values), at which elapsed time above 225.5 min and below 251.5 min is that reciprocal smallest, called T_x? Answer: 226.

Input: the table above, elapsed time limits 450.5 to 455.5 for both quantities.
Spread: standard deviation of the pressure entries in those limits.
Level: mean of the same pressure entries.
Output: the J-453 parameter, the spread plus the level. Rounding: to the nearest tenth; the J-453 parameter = 14.1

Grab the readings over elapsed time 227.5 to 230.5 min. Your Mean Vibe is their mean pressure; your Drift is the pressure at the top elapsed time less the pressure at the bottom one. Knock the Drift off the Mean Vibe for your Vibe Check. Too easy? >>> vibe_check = 17.1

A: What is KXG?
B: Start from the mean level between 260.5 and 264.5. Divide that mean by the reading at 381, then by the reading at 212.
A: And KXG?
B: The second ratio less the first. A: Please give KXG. -0.13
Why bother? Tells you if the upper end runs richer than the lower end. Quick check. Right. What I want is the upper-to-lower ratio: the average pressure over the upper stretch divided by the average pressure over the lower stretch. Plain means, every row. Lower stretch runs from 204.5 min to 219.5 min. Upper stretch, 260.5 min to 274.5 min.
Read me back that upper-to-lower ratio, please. 0.91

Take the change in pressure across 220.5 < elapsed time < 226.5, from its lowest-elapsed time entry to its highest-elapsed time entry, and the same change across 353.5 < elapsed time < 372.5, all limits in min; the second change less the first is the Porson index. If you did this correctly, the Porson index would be 1.2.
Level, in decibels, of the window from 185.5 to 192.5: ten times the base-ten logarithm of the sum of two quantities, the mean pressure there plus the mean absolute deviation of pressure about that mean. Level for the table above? 12.7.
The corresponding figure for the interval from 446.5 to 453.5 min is 11.6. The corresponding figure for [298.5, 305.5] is 12.8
